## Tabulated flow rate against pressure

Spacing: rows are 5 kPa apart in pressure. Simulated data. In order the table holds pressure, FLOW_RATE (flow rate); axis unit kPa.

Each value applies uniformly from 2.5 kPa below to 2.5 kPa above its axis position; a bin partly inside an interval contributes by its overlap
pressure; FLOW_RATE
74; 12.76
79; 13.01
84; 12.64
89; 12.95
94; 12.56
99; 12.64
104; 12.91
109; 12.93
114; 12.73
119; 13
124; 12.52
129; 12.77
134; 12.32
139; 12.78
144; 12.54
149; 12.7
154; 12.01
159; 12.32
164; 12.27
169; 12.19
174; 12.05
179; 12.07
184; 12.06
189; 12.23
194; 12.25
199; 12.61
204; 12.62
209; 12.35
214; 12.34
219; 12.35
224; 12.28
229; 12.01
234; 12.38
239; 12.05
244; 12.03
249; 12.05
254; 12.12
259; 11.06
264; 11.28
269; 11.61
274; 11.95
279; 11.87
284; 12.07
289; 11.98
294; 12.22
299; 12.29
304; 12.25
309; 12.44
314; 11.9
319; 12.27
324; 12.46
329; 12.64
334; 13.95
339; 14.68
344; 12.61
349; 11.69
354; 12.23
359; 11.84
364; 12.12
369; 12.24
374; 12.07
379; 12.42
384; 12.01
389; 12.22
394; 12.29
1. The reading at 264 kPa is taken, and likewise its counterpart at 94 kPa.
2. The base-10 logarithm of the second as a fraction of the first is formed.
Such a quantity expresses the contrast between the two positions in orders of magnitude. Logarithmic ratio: 0.047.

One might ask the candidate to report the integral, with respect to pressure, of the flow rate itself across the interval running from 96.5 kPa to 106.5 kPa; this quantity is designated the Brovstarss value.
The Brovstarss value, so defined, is 128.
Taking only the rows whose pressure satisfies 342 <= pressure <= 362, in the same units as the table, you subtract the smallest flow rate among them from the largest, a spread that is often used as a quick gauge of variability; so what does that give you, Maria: 0.92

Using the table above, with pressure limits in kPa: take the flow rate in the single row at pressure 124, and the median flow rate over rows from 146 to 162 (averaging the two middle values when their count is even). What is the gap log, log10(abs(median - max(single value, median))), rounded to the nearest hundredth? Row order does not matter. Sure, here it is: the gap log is -0.70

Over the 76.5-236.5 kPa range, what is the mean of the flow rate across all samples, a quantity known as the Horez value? 12.5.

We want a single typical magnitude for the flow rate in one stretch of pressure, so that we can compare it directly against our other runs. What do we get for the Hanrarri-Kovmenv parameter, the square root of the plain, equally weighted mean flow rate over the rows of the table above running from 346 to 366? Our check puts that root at 3.46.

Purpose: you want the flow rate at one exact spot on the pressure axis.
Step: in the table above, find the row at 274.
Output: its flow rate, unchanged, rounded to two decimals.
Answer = 11.95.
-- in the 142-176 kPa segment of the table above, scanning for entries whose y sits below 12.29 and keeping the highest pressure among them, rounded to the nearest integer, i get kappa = 174 kPa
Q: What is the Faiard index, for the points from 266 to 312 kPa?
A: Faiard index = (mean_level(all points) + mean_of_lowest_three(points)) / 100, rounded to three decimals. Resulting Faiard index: 0.239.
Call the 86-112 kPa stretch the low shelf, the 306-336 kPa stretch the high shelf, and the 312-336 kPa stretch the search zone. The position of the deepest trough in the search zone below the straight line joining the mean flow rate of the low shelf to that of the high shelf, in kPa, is 314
